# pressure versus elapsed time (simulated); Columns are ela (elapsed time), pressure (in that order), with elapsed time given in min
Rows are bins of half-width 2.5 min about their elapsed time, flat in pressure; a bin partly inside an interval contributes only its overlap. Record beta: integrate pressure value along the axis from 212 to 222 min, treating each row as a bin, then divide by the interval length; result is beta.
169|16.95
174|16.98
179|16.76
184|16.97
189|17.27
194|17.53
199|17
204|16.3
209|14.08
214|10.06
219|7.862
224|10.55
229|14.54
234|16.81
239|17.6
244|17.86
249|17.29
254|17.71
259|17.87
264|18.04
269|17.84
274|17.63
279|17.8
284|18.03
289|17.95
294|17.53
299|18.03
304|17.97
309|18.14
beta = 9.0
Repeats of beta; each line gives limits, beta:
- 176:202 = 17.1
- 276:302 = 17.9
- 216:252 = 14.6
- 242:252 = 17.6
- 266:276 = 17.8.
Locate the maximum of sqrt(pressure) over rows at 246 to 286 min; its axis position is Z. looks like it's 264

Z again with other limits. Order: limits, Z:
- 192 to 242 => 239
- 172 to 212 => 194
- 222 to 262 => 259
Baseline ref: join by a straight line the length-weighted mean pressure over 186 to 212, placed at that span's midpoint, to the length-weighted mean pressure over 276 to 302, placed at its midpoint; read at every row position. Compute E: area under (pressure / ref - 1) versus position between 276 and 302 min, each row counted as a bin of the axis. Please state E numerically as 0.0 min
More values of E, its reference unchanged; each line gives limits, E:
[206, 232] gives -7.9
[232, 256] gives 0.5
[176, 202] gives 1.5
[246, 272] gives 0.6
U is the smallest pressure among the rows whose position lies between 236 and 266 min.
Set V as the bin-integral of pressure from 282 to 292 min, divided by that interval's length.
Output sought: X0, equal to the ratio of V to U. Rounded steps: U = 17.29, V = 18.0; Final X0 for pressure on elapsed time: 1.04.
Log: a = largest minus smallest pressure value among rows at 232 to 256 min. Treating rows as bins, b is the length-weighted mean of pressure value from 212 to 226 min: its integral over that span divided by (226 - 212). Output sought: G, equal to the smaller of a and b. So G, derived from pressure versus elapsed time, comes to 1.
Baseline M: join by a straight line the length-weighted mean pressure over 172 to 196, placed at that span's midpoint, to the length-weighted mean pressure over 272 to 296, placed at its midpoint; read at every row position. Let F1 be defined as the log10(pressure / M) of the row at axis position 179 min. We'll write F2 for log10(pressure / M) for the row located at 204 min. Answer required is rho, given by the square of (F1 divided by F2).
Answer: 0.10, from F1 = -0.008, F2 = -0.024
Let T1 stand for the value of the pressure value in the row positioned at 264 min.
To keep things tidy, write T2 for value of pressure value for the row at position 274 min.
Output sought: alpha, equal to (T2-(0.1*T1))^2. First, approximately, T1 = 18.04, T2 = 17.63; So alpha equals 250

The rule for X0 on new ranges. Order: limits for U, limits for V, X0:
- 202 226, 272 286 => 2.27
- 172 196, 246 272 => 1.06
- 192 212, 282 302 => 1.27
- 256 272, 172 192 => 0.95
